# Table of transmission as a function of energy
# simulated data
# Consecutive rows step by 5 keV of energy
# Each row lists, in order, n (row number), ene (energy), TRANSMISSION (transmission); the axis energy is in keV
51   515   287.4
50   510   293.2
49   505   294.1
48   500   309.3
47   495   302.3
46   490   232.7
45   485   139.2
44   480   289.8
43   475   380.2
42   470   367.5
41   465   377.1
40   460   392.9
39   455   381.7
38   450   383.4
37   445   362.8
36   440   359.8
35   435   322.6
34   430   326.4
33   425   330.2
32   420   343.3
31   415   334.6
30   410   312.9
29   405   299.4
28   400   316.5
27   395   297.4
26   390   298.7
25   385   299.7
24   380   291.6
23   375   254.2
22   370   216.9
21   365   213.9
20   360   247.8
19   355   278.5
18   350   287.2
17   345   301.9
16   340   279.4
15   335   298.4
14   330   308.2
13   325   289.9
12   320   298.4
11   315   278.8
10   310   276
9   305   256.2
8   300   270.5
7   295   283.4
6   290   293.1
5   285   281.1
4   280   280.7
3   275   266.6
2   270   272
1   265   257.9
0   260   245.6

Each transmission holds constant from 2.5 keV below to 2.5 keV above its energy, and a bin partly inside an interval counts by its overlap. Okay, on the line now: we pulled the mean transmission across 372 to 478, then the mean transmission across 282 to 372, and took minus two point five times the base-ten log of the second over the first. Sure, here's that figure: 0.21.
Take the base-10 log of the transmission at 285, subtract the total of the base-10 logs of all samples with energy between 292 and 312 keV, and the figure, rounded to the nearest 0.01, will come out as -7.29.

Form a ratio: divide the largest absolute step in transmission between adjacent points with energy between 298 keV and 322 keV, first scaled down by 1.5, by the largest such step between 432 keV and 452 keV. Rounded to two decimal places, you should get 0.35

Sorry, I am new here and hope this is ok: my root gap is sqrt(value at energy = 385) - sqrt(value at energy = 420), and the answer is -1.22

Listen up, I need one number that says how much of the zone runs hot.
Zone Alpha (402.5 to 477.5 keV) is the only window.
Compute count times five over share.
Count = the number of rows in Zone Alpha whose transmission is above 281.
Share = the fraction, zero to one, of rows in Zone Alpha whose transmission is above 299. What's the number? 75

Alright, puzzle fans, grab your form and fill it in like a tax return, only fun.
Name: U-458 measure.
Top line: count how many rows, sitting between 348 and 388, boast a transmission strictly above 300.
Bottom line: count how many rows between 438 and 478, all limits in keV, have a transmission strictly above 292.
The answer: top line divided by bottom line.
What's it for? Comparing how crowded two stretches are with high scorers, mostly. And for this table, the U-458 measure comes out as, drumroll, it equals 0.0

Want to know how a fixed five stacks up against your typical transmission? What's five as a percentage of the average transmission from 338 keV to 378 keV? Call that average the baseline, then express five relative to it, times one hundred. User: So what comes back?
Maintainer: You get 1.92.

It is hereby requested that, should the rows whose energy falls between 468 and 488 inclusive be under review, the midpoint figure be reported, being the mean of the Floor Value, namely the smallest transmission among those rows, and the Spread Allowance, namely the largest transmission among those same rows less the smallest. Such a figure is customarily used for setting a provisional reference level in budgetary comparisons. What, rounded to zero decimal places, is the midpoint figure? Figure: 190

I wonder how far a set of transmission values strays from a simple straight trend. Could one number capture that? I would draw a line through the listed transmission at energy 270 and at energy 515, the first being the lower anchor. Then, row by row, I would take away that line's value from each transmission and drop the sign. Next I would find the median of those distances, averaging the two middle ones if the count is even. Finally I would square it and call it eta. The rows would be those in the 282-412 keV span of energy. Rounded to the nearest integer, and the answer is 362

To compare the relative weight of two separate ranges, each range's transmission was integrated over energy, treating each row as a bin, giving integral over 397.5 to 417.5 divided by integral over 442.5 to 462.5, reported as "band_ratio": 0.83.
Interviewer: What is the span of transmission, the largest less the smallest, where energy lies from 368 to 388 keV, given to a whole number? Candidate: 83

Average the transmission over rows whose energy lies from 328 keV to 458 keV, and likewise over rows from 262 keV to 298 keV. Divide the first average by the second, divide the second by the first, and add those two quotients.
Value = 2.01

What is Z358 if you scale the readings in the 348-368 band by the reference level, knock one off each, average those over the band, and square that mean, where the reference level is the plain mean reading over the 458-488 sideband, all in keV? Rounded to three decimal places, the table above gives 0.043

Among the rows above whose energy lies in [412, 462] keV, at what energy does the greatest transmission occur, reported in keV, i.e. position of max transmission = 460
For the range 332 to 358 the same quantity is 345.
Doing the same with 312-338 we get 330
